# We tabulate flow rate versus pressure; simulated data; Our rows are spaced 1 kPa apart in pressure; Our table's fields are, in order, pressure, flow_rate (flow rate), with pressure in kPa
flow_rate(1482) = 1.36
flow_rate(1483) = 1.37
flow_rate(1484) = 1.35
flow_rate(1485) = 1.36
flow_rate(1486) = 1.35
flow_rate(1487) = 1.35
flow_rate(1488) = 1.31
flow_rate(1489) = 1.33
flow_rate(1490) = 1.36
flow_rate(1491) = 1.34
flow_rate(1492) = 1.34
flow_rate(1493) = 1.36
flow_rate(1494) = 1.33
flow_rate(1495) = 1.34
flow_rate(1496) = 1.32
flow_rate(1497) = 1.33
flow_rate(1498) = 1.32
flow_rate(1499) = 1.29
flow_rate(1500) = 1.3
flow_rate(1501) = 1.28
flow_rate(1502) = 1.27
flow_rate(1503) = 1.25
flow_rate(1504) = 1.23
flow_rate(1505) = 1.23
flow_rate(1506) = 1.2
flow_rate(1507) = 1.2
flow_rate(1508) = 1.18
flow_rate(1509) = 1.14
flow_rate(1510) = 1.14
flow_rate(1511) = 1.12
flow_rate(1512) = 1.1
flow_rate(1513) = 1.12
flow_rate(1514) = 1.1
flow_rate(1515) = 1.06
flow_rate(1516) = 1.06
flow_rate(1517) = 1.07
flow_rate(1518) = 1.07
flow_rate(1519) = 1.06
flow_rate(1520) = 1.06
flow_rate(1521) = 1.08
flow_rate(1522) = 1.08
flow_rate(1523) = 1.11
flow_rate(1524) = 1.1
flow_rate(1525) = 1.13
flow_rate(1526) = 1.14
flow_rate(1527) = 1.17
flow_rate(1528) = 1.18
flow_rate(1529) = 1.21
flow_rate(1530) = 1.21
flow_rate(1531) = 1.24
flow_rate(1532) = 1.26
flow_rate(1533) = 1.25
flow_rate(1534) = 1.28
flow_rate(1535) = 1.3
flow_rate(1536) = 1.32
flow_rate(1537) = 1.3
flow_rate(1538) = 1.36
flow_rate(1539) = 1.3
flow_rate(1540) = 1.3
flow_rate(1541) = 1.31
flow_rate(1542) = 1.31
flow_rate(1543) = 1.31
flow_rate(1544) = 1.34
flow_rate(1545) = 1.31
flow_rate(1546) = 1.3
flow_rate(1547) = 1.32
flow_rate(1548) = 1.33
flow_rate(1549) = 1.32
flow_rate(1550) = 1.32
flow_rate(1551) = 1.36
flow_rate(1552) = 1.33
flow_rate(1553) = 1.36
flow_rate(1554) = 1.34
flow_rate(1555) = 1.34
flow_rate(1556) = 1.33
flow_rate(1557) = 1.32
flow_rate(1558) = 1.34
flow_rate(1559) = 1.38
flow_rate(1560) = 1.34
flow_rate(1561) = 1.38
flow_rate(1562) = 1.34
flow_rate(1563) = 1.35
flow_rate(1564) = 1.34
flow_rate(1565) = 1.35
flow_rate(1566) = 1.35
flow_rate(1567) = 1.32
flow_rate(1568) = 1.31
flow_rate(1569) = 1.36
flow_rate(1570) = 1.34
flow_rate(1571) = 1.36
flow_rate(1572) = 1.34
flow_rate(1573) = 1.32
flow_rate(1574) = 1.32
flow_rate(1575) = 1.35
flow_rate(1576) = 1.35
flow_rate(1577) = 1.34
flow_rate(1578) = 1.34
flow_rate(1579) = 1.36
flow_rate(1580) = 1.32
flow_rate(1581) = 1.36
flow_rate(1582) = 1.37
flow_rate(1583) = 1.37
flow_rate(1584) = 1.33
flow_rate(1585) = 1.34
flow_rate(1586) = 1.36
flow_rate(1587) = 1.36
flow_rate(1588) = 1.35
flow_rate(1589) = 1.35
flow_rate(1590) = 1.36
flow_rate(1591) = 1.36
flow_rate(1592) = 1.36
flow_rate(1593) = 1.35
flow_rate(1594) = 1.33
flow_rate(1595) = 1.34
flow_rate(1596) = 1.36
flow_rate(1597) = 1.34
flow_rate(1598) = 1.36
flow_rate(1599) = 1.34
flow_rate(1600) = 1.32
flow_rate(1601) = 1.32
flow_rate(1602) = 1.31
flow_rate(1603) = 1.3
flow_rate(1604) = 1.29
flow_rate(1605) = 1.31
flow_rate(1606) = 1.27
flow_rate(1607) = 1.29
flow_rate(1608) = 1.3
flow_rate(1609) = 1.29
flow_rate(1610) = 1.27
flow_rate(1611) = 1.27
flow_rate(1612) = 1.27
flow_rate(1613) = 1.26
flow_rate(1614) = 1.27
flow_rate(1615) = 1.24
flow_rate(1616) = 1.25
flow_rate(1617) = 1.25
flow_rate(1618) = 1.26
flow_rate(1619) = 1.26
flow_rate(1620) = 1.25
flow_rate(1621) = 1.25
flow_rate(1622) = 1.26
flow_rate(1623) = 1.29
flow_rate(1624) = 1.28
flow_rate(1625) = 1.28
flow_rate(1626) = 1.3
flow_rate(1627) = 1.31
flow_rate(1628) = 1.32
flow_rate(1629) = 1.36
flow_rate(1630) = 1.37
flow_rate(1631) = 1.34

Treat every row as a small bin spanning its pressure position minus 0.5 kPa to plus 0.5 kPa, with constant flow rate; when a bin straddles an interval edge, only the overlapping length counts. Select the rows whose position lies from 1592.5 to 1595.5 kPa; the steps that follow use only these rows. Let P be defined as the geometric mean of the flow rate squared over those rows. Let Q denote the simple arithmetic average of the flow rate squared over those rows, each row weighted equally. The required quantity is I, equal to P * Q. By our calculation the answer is 3.22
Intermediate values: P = 1.80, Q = 1.80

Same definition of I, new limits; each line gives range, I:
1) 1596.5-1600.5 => 3.22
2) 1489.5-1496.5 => 3.24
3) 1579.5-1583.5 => 3.37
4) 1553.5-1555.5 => 3.22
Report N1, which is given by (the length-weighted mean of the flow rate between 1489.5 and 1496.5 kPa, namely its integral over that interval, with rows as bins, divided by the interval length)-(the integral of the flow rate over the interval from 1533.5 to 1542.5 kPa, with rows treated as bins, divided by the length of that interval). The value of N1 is 0.03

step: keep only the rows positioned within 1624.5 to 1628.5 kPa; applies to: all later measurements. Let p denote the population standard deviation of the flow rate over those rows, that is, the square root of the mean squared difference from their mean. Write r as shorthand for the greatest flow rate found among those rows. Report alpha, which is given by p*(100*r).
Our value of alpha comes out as 2.0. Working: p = 0.0148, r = 1.32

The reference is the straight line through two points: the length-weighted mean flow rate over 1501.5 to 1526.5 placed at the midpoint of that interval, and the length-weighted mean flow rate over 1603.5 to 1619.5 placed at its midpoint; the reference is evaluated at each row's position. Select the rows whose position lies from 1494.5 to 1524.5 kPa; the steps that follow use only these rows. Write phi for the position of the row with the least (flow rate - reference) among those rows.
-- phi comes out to 1520 kPa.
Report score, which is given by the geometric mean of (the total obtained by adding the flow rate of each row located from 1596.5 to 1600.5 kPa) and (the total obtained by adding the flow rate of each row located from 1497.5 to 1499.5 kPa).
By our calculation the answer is 3.7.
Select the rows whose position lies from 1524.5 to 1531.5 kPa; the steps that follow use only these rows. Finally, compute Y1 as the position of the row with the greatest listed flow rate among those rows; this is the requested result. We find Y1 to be 1531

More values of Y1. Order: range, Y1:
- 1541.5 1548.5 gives 1544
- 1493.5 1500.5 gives 1495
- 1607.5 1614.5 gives 1608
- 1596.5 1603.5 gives 1598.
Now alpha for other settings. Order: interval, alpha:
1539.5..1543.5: 0.6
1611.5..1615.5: 1.6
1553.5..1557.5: 1.1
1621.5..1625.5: 1.4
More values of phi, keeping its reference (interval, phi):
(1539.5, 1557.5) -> 1546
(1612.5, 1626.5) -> 1615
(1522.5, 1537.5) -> 1524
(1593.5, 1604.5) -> 1604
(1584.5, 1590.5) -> 1585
